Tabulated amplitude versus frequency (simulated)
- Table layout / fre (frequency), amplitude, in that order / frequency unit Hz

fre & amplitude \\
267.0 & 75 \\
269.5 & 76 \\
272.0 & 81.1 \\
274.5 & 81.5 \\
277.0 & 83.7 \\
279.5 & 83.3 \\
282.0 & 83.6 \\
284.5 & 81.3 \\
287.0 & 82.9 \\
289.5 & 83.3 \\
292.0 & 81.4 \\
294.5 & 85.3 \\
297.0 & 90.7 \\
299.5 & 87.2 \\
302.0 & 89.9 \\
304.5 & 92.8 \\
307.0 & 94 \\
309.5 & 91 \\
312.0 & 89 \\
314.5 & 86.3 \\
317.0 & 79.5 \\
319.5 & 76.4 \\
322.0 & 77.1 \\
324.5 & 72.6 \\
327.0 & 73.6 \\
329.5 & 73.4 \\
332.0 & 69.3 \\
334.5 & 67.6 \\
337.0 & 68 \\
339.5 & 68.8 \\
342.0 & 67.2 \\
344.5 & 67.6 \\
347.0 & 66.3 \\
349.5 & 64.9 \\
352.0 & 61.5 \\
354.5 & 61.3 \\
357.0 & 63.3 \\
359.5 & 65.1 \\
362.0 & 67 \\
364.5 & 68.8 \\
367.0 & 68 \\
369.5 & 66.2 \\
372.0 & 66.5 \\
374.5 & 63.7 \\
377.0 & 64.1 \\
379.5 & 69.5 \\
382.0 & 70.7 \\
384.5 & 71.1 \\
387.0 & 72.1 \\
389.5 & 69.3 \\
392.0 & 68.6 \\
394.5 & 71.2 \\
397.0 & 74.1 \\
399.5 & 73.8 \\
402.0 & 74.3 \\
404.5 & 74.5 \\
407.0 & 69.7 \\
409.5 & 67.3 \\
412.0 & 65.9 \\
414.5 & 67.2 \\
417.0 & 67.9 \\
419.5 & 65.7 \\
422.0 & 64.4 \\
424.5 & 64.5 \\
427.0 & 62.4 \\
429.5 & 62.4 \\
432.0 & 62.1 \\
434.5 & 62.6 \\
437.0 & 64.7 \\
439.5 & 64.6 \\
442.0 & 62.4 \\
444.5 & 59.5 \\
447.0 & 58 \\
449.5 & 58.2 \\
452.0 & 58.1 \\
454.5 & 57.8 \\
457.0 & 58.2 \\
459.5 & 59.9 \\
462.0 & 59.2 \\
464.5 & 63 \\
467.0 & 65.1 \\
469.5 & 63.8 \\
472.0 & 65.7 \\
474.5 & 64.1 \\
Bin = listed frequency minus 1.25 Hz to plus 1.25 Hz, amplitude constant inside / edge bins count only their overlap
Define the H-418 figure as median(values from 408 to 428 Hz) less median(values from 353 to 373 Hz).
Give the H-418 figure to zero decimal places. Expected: -1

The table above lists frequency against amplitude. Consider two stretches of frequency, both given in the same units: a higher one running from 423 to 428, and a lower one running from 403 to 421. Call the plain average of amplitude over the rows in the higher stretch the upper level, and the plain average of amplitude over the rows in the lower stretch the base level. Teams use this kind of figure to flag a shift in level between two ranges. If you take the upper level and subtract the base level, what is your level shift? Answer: -5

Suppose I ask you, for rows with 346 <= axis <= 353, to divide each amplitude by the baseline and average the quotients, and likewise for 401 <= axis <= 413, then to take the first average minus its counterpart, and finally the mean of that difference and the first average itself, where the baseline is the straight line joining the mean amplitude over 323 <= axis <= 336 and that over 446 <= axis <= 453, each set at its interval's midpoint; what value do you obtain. 0.369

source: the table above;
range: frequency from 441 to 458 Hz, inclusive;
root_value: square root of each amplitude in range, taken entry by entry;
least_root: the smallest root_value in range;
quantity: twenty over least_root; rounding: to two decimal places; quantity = 2.63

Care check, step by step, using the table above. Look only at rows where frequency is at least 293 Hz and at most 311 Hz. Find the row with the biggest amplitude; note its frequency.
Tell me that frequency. 307.0 Hz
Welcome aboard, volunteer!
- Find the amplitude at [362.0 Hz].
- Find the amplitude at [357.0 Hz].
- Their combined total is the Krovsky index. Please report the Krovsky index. 130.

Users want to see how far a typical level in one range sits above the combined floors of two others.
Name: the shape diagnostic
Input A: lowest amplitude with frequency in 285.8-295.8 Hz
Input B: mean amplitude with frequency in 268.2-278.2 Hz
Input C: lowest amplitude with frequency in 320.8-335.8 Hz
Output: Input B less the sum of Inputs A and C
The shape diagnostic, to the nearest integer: -68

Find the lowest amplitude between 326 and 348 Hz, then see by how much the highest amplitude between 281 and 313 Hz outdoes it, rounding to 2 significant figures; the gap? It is 28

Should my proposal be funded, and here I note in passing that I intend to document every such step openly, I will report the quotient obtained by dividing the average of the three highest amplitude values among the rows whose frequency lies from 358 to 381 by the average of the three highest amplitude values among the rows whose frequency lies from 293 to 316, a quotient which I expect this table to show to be 0.74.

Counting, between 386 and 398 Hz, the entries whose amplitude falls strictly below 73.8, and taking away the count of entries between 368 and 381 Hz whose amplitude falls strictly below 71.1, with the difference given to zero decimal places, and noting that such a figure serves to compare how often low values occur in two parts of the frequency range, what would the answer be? -1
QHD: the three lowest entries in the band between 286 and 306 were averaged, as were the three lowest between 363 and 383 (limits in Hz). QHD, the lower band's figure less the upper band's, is 18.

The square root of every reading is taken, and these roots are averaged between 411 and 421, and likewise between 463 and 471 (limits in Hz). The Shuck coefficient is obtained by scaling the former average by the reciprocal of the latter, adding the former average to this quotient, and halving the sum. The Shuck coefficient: 4.59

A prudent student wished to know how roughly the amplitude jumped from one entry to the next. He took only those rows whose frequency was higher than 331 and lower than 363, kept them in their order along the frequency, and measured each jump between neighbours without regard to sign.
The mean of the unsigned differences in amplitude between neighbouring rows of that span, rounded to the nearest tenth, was 1.4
